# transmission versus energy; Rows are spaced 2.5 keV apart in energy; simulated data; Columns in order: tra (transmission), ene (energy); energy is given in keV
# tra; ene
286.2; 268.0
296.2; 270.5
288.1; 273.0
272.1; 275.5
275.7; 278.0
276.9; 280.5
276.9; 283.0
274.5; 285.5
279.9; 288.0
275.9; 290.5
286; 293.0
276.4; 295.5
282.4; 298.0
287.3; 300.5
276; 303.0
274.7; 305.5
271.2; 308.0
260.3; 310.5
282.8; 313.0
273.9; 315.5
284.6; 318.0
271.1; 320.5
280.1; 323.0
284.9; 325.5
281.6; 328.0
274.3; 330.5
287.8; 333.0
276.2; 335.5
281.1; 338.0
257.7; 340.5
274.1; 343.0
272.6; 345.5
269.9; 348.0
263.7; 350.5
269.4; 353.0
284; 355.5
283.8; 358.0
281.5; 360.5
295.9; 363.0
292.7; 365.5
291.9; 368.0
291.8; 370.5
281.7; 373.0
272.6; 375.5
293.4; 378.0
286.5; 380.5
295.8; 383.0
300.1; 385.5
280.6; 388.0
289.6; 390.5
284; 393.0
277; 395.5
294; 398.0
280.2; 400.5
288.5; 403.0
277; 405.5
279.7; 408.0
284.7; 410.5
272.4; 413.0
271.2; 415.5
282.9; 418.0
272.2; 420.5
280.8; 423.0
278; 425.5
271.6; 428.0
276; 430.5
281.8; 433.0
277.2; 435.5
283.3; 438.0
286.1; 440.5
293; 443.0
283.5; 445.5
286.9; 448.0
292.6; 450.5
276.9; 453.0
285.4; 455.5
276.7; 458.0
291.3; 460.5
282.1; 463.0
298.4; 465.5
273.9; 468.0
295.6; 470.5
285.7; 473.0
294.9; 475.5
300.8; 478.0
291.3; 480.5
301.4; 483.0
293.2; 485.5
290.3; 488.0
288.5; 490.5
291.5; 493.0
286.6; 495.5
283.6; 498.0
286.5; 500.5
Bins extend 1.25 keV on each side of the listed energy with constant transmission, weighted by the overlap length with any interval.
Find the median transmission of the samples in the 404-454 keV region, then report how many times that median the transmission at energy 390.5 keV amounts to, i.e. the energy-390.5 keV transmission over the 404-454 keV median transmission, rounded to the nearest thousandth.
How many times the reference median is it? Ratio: 1.033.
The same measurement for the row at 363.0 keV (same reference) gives 1.056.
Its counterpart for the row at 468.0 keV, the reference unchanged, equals 0.977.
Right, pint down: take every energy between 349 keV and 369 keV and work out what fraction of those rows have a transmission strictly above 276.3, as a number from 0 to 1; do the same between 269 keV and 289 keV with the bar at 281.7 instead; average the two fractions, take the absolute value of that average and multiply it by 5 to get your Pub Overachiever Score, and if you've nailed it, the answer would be 2.5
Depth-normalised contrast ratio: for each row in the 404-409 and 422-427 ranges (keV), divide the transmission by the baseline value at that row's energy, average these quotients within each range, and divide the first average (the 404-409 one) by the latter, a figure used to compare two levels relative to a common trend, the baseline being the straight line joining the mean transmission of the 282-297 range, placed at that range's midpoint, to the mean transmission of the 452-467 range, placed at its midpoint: 1.00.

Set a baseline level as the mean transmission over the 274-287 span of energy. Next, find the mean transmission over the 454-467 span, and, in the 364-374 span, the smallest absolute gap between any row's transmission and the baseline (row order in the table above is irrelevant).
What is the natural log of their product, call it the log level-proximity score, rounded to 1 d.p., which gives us 7.5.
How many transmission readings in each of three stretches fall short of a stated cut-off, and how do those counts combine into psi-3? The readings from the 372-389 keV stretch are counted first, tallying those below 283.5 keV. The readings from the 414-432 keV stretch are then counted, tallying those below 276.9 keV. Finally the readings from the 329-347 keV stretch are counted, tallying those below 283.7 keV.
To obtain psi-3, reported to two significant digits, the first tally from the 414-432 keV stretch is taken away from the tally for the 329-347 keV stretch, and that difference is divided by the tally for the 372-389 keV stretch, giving 0.67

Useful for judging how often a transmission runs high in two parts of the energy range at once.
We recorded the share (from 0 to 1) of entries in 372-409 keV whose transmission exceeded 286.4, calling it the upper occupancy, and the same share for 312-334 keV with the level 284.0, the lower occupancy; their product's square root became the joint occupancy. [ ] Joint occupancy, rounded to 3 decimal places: 0.394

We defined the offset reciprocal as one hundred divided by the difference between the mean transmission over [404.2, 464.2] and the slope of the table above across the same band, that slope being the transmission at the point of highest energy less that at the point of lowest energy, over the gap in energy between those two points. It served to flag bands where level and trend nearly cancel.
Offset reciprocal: 0.356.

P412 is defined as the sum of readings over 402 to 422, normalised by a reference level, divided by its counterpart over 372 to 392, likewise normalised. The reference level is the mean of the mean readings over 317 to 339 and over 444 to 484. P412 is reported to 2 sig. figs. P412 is 0.97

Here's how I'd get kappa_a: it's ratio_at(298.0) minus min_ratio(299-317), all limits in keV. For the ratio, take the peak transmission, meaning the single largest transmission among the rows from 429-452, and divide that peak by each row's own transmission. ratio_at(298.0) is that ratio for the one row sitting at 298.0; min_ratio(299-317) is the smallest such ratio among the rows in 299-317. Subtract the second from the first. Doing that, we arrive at 0.018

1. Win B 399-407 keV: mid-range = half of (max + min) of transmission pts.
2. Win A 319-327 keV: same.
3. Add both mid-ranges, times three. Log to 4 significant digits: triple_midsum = 1682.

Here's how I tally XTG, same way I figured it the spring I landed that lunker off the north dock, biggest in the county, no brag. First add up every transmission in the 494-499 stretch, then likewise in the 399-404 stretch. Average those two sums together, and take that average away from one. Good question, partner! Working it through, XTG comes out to -568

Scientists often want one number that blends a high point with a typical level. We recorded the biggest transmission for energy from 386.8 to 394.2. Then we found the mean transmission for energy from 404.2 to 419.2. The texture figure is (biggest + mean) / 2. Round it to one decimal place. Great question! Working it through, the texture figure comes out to 283.8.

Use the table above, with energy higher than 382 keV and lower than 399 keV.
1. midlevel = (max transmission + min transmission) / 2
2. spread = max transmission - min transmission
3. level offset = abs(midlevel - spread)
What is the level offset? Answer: 265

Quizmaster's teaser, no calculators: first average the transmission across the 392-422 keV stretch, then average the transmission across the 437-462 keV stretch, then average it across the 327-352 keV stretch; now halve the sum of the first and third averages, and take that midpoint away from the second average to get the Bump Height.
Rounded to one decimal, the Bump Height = 8.5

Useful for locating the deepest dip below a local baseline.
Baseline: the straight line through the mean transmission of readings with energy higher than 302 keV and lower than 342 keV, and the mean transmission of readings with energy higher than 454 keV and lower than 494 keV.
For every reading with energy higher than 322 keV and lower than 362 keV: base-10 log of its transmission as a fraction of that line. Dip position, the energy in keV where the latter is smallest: 340.5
